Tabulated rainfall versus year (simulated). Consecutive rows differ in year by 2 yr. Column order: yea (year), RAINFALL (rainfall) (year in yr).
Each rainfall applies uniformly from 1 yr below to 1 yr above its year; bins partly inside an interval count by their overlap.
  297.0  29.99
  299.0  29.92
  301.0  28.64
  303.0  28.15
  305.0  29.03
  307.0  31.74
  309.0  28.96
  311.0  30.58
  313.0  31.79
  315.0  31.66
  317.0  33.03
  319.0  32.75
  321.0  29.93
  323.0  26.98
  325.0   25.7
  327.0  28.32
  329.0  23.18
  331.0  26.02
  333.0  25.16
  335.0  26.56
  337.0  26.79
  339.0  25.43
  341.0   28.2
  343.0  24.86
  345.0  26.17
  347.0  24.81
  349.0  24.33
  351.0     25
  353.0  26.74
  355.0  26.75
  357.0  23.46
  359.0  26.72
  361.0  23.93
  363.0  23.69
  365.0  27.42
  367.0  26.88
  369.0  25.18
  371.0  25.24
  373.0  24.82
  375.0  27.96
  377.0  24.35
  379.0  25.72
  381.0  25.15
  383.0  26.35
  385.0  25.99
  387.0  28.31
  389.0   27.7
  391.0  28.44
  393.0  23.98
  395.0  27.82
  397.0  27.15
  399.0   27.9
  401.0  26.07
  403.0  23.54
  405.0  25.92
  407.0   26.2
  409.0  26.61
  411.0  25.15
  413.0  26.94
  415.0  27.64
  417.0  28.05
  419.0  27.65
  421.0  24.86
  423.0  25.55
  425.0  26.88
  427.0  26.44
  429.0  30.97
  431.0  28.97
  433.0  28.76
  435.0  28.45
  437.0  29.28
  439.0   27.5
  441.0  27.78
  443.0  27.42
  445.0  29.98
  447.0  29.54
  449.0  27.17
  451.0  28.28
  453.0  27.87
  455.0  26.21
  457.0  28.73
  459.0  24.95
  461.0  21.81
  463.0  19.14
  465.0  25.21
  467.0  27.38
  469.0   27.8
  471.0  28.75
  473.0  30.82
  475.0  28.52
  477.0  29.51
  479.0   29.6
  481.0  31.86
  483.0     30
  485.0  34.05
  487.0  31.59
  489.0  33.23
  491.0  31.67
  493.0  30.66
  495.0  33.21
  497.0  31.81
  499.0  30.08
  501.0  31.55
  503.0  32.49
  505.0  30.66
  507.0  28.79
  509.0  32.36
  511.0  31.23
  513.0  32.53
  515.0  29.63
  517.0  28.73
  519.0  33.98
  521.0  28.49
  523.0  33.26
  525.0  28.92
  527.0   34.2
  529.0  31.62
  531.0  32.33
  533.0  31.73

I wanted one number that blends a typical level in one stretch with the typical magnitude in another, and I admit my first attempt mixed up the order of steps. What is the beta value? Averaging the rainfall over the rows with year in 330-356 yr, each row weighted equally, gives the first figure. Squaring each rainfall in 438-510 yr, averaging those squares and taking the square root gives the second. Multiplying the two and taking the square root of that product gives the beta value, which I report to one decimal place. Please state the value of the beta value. 27.5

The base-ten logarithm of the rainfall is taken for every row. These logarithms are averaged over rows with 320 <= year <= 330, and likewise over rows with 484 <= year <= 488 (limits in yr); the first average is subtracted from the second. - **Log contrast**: 0.089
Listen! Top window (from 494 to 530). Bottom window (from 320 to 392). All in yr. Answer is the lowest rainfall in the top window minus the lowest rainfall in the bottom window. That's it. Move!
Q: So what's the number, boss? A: 5.3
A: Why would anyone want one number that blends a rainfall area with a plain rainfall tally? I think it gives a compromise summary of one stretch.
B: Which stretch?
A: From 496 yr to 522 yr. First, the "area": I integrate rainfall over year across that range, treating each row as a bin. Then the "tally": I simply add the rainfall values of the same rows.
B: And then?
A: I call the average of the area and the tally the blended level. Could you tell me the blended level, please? 603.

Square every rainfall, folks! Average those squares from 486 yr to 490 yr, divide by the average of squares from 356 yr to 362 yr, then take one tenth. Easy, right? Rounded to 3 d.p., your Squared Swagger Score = 0.172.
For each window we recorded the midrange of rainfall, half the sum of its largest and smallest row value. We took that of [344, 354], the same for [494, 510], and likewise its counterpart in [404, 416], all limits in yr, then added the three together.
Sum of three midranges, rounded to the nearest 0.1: 82.9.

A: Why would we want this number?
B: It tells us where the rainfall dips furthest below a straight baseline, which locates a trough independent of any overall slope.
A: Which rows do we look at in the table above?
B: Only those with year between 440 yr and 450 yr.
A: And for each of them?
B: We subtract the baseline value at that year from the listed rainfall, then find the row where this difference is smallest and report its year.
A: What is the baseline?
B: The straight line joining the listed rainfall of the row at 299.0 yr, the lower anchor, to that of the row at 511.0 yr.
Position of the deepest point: 449.0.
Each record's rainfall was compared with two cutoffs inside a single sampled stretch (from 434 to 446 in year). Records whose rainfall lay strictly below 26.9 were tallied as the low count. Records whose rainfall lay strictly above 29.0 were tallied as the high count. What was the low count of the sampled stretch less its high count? -2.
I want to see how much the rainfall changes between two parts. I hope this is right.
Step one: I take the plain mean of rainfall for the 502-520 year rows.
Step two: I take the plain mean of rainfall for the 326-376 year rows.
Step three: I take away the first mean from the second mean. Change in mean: -5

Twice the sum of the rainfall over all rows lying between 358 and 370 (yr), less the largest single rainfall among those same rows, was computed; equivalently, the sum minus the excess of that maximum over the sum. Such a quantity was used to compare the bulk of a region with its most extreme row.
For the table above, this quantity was 280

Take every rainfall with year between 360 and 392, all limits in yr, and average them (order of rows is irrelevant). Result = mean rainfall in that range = 26.1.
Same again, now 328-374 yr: 25.5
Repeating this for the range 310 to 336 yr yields 28.6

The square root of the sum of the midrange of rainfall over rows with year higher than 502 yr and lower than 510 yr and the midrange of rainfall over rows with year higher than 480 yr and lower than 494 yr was 7.92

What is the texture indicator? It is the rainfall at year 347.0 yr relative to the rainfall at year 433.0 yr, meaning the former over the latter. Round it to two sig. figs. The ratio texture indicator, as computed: 0.86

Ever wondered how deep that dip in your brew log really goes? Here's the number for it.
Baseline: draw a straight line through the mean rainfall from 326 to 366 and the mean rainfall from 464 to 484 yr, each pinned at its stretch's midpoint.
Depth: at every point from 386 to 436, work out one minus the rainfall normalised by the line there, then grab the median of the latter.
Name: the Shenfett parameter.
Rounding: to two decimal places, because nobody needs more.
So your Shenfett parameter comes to 0.00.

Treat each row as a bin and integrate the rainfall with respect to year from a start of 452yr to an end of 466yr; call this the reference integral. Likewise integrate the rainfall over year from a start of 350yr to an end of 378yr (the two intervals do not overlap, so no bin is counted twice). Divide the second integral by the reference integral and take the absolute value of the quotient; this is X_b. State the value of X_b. 2.1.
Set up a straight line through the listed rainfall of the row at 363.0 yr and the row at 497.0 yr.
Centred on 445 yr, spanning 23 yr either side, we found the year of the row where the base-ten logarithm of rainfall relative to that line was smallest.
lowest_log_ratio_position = 463.0 yr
